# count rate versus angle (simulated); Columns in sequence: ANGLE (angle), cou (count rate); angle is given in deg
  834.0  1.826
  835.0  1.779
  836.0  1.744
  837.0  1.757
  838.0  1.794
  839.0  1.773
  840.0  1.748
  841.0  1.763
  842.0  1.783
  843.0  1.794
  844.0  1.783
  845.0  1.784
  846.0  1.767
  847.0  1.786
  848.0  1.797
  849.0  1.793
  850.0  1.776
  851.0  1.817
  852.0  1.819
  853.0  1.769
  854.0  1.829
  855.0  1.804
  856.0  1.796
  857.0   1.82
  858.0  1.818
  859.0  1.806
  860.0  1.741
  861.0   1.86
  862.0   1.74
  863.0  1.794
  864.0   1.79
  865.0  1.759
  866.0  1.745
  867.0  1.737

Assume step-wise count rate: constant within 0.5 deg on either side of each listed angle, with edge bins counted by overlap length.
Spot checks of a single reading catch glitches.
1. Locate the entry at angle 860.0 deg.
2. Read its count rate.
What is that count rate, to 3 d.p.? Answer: 1.741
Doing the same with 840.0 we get 1.748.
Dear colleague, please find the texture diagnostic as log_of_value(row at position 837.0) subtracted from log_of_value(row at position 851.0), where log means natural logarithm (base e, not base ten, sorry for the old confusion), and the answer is 0.034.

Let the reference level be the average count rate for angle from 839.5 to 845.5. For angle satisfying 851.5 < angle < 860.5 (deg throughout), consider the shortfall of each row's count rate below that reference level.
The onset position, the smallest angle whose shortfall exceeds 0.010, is 860.0 deg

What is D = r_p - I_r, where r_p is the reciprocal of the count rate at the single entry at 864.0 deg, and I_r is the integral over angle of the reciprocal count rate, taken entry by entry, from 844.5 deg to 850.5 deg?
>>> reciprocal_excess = -2.8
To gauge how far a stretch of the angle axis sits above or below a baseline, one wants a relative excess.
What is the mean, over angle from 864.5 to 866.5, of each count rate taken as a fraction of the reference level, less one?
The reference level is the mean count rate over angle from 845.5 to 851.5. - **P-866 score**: -0.021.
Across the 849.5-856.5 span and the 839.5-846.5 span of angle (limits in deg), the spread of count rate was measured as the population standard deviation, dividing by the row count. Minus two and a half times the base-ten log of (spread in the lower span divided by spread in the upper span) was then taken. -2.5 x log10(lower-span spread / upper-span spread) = 0.38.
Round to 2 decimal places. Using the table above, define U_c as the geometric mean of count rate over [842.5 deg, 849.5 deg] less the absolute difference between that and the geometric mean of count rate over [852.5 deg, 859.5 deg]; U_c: 1.77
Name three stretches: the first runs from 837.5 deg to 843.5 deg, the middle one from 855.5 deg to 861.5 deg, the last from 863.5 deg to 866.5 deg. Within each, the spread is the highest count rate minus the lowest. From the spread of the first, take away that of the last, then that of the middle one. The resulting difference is -0.12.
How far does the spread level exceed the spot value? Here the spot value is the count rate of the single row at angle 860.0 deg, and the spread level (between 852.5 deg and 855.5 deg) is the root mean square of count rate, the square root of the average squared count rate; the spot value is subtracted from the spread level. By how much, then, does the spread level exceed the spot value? 0.06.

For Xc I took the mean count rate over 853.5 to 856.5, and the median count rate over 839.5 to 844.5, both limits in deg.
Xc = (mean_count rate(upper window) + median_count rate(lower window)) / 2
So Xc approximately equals 1.796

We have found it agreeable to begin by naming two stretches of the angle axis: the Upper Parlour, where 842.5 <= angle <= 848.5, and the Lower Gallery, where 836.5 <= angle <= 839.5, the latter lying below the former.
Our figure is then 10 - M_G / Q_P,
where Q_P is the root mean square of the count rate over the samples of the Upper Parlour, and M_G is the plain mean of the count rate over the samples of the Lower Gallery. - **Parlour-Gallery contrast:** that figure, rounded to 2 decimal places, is 9.01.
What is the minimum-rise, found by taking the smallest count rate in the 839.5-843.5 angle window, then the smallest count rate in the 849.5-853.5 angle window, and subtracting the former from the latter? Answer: 0.02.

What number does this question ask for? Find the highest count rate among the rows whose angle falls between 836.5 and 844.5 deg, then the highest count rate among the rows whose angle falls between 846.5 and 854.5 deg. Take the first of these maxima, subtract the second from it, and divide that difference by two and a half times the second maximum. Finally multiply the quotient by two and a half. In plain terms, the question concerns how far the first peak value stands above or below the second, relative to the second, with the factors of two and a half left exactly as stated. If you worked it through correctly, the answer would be -0.019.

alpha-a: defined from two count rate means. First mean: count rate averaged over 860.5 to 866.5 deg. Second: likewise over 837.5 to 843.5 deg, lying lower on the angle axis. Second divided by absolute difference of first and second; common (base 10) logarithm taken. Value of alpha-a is 2.51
